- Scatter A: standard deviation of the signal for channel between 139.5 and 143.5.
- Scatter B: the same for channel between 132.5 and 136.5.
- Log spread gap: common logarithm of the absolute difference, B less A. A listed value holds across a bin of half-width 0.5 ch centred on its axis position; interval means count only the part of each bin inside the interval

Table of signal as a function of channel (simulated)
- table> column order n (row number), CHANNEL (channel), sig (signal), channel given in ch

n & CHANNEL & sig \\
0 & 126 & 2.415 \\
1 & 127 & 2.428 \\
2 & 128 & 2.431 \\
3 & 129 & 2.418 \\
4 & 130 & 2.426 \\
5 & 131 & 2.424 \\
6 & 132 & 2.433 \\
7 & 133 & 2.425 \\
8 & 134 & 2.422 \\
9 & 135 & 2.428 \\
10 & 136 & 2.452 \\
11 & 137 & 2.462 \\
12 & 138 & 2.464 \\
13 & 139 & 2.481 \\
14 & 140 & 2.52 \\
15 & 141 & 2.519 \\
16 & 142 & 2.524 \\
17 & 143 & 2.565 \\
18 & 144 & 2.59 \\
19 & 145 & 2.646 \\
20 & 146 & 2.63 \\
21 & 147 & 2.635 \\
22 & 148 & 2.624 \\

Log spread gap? -2.1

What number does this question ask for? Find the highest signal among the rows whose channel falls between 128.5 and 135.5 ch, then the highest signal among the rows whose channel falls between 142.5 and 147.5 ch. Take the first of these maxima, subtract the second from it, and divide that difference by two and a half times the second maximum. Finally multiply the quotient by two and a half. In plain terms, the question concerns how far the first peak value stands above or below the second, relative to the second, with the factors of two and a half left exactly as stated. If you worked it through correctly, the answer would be -0.08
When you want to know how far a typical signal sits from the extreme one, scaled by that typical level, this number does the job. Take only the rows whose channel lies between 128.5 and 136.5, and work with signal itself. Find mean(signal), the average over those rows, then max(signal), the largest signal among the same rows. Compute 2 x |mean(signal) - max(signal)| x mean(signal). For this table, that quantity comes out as 0.11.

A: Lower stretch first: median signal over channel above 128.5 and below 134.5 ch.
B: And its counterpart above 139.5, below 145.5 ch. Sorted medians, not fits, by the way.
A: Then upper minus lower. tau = 0.120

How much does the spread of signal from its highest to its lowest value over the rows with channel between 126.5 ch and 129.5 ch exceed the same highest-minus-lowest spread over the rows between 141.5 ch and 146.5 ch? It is -0.11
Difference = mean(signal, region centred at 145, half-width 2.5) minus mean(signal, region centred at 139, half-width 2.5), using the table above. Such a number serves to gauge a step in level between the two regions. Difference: 0.12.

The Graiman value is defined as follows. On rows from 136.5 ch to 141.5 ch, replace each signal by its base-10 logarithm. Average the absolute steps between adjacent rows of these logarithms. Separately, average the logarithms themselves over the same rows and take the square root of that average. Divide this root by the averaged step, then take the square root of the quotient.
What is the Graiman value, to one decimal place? 15.6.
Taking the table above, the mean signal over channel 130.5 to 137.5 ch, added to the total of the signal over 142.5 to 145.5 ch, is 10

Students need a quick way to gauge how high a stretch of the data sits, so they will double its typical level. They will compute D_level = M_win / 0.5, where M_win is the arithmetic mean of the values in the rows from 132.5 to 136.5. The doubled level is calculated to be 4.86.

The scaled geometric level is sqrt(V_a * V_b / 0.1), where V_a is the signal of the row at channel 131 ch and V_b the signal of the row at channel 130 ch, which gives 7.67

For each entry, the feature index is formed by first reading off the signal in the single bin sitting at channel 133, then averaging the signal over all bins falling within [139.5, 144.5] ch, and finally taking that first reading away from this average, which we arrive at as 0.12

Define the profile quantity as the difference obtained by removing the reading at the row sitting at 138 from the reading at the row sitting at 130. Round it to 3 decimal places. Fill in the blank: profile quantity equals -0.038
